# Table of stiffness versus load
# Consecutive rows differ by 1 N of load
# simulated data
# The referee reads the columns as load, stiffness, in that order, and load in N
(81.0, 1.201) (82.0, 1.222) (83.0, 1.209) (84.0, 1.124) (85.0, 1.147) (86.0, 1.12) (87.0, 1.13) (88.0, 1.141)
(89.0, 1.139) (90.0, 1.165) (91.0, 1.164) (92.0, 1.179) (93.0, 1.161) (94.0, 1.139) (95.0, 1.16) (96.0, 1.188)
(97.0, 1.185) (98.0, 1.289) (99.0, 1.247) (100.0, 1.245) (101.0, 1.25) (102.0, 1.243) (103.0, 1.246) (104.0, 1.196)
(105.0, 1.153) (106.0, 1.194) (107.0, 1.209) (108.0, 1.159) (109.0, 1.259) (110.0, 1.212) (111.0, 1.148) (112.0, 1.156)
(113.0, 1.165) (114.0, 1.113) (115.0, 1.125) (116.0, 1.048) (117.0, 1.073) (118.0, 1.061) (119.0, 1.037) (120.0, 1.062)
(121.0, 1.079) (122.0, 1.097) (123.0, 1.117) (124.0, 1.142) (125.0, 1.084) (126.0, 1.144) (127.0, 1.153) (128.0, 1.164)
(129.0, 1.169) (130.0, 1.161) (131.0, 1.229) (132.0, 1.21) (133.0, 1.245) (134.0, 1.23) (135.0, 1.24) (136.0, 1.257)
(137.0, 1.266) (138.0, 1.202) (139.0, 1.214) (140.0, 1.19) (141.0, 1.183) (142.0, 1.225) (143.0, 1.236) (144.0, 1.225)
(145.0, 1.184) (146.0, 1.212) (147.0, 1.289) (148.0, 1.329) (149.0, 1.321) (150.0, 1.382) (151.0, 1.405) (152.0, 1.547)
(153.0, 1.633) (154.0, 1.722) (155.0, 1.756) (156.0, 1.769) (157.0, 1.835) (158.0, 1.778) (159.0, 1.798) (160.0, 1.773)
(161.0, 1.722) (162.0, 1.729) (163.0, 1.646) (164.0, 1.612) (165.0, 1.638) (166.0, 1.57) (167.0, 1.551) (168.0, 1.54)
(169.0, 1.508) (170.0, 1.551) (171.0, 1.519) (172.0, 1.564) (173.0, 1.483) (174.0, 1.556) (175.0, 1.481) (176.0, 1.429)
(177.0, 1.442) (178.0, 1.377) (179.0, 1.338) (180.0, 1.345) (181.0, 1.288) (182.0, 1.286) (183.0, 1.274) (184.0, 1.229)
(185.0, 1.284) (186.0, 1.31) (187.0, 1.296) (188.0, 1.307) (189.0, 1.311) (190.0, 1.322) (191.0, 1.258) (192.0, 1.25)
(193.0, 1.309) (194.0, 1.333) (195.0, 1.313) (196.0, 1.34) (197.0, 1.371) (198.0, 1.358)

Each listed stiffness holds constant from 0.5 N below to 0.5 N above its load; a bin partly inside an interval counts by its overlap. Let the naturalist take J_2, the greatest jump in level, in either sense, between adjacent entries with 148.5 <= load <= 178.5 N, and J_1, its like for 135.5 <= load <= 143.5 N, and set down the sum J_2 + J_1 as 0.21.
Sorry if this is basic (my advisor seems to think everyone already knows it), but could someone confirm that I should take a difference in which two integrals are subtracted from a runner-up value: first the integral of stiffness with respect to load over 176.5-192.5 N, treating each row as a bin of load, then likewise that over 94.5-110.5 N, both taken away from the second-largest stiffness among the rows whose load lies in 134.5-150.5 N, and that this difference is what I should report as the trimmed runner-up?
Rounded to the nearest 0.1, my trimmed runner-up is -39.0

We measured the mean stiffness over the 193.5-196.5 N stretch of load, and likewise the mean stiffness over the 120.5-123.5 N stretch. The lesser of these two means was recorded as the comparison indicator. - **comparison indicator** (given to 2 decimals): 1.10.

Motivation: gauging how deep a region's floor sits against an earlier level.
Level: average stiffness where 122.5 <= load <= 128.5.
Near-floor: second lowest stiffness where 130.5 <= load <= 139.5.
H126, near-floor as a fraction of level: 1.07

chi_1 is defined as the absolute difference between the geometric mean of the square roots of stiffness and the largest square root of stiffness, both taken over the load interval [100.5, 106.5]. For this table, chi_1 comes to 0.017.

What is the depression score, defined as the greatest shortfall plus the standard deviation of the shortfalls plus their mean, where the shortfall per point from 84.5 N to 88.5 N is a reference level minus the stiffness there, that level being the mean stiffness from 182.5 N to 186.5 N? 0.3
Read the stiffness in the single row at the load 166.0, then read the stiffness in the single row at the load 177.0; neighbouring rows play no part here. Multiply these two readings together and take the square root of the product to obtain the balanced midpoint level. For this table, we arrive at 1.50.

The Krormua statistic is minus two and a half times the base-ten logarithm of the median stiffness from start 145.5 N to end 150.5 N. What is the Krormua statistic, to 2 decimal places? -0.30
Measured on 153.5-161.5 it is -0.62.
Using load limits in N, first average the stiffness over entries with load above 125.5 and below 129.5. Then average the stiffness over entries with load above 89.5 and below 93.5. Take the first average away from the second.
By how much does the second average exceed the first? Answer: 0.01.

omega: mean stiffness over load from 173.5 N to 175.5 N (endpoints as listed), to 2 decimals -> 1.52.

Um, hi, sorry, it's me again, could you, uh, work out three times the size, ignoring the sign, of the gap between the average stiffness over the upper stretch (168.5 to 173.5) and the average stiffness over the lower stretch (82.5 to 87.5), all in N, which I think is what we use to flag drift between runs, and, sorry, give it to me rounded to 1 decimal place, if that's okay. 1.1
